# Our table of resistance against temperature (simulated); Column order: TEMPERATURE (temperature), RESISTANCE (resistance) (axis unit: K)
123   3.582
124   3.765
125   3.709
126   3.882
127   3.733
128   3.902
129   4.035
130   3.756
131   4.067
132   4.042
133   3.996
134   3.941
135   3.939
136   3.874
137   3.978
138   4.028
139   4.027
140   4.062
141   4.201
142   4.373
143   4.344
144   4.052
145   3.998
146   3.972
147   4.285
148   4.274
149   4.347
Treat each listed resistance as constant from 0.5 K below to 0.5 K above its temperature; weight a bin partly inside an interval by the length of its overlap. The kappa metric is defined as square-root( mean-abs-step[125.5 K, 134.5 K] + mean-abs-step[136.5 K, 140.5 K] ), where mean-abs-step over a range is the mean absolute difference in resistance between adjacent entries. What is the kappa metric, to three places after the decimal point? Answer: 0.418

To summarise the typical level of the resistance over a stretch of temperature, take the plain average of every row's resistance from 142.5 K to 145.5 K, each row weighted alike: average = 4.13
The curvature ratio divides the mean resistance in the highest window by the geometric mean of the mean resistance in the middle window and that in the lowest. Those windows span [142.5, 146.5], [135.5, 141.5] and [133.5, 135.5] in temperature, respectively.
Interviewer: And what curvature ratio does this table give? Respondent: 1.03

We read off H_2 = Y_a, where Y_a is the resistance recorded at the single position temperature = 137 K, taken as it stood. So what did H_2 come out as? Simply 3.978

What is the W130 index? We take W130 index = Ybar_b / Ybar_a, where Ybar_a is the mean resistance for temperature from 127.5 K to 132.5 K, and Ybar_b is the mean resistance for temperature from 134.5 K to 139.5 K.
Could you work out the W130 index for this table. 1.00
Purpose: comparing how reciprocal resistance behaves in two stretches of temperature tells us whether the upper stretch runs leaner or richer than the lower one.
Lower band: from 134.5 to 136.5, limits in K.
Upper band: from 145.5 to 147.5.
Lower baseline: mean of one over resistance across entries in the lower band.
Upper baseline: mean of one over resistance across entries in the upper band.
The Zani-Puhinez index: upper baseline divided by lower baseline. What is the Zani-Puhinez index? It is 0.95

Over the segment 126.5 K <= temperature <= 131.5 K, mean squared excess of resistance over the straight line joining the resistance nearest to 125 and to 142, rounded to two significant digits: 0.015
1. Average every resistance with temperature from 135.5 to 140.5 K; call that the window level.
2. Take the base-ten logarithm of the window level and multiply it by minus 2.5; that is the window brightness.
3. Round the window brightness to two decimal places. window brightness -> -1.50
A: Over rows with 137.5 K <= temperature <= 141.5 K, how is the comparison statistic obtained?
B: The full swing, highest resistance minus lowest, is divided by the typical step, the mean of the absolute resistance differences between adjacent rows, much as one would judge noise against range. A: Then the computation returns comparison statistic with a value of 3.0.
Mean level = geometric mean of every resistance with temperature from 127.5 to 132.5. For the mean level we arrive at 3.96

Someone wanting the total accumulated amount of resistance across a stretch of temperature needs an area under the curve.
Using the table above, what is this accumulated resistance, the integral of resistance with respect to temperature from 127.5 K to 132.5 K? 19.8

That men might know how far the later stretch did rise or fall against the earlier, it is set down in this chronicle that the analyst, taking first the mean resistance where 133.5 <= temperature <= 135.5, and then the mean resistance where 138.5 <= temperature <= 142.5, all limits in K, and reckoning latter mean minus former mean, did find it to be 0.23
